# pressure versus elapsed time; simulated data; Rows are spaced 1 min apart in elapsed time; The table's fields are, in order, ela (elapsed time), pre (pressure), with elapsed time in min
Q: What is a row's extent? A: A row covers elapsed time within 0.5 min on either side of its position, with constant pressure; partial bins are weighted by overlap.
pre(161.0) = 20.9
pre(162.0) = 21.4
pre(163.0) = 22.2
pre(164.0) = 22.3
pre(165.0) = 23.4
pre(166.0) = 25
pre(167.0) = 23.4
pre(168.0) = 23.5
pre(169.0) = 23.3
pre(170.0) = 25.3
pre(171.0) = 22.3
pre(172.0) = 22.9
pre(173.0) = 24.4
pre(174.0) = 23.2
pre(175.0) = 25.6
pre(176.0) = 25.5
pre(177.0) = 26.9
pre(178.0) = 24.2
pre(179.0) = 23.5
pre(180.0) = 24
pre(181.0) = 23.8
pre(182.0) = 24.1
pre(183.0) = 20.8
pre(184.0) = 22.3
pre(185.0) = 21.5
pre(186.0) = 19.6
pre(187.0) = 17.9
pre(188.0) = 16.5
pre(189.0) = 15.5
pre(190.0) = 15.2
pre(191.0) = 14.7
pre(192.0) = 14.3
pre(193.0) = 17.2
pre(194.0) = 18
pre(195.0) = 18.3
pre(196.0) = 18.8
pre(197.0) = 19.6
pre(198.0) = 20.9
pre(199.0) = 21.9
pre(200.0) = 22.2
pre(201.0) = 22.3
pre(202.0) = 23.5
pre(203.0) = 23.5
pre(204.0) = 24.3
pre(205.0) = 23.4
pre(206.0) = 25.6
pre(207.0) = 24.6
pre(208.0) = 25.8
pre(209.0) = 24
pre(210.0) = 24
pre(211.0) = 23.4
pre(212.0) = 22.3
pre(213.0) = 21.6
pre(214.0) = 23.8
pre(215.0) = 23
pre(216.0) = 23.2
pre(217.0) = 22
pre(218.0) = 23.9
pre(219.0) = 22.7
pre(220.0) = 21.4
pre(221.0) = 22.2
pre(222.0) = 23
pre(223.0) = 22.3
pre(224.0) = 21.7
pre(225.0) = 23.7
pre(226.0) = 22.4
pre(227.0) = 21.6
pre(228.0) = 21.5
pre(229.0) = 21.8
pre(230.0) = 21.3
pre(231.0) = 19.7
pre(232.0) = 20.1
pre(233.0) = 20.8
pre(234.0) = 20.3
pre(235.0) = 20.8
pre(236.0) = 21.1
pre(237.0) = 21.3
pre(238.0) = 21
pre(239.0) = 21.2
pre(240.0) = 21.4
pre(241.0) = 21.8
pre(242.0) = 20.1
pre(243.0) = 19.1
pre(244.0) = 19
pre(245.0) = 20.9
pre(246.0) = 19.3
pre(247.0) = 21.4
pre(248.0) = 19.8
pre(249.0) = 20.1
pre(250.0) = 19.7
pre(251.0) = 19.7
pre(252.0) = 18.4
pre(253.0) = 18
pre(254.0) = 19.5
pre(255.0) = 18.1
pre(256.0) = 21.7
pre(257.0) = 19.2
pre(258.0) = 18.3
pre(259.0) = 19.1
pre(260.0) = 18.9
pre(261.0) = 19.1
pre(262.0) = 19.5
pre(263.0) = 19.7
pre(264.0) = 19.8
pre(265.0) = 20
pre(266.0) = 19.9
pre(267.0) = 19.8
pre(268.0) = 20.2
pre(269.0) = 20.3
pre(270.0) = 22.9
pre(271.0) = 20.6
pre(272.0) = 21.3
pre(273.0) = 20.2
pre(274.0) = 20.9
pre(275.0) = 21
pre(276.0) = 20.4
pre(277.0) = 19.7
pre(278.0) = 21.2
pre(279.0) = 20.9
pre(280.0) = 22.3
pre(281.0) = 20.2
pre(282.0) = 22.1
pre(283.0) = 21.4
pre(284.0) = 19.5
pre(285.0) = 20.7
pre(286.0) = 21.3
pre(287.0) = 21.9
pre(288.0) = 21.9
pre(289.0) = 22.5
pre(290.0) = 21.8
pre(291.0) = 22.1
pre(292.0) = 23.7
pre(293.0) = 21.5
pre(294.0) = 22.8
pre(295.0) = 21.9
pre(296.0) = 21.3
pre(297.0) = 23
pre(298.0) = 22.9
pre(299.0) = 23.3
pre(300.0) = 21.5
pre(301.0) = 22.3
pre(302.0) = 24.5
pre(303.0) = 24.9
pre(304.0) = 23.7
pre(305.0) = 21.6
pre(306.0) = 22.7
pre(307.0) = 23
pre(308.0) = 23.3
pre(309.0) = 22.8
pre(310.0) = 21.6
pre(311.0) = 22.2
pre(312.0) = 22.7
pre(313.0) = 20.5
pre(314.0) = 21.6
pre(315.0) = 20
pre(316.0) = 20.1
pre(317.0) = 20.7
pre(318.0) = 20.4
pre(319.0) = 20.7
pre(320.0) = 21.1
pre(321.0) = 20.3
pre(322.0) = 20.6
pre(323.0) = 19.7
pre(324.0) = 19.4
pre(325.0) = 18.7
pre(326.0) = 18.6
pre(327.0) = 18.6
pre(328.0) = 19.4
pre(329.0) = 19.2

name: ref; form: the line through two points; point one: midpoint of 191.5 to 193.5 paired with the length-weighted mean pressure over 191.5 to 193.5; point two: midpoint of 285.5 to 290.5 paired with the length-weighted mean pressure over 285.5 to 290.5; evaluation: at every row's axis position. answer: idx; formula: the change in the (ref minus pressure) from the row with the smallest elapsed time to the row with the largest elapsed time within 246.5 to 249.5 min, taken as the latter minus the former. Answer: 1.4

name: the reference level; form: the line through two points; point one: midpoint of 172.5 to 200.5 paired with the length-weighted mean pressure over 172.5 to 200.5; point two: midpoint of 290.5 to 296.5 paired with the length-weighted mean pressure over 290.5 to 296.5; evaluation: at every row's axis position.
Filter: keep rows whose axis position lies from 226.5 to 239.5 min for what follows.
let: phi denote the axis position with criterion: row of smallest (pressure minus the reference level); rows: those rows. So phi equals 231.0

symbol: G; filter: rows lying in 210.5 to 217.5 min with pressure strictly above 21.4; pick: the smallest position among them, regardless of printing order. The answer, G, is 211.0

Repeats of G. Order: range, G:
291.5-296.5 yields 292.0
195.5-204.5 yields 199.0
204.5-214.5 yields 205.0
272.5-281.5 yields 280.0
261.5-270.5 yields 270.0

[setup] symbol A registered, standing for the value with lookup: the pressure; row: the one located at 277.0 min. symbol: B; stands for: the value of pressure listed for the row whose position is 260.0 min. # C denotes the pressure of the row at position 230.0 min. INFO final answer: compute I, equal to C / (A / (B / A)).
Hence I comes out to 1.04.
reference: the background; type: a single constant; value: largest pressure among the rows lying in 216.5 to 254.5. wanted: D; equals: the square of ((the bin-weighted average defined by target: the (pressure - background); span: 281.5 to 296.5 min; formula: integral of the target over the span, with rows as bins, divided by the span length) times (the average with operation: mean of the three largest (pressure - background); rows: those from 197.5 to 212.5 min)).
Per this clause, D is 9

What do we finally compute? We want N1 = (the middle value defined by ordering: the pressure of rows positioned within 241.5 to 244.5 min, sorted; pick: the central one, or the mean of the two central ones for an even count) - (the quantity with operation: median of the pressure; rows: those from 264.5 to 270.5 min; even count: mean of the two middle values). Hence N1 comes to -1.0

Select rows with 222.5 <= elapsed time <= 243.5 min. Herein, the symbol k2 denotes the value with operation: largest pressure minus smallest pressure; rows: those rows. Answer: 5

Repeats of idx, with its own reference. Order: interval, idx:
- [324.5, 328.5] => -0.5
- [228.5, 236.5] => 1.1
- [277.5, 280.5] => -1.0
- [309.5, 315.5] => 1.9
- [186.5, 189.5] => 2.5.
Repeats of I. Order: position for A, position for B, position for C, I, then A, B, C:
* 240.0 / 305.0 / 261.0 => 0.90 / 21.4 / 21.6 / 19.1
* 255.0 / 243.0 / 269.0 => 1.18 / 18.1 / 19.1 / 20.3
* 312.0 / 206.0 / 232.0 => 1.00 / 22.7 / 25.6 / 20.1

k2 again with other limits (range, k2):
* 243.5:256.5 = 4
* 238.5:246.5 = 3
